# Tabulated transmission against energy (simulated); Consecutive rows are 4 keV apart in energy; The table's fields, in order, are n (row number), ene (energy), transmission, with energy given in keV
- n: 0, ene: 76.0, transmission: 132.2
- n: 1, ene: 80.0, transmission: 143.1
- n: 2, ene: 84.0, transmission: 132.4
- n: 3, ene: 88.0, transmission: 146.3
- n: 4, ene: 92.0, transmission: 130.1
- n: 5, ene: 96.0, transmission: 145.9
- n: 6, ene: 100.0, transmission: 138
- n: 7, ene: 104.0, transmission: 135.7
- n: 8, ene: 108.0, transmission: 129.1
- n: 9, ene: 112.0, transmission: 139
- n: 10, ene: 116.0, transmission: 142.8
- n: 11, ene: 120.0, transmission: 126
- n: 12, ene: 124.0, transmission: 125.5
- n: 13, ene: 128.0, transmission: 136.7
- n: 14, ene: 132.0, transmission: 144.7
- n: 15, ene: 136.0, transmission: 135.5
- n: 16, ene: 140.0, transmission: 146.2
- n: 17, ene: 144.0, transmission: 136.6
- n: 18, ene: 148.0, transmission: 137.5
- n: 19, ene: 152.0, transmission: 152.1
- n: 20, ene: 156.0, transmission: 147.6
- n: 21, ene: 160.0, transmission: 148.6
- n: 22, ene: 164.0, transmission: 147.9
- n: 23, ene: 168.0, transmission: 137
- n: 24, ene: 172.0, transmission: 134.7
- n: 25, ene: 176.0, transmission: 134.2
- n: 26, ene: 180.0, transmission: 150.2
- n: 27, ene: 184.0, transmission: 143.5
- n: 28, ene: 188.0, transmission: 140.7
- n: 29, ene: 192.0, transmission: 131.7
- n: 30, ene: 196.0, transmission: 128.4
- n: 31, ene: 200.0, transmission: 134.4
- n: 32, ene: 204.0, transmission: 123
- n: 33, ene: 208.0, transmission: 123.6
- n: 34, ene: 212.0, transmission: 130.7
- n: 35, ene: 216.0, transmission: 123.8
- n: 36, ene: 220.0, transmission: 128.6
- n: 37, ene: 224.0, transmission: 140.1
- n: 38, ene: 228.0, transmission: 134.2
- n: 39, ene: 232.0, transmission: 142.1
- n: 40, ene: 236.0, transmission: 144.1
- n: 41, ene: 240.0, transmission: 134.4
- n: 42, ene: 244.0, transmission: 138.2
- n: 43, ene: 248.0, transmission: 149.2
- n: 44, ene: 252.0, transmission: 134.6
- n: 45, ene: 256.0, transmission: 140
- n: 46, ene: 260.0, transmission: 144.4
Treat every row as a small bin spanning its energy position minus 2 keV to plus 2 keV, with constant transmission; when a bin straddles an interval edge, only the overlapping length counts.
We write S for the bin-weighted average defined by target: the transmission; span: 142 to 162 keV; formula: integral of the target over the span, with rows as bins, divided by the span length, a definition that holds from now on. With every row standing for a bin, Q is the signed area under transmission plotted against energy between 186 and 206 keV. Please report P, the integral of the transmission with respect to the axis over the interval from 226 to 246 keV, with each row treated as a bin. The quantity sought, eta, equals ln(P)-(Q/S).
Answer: -10.3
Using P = 2772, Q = 2633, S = 144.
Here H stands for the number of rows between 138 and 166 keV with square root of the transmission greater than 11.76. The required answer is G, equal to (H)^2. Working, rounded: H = 5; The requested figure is 25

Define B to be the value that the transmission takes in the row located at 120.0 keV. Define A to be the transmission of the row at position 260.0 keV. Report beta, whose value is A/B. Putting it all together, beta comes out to 1.15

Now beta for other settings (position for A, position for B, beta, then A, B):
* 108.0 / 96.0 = 0.88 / 129.1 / 145.9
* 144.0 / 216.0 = 1.10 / 136.6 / 123.8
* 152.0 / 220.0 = 1.18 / 152.1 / 128.6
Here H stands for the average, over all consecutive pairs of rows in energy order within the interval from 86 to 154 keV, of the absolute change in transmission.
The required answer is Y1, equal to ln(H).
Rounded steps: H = 9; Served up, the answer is 2.2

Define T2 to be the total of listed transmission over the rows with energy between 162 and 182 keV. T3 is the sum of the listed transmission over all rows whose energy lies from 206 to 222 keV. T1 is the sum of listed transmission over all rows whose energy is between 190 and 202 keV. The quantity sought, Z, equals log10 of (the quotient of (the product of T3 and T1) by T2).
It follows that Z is 2.5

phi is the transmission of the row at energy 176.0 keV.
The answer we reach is 134.2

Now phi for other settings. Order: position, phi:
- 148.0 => 137.5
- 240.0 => 134.4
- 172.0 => 134.7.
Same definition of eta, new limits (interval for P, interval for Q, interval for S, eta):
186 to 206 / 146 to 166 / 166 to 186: -13.1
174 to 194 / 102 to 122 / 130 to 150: -11.3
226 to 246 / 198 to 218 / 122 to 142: -10.5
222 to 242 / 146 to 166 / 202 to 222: -15.4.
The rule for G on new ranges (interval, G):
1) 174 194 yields 9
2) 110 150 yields 16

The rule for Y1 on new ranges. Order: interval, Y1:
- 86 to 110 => 2.3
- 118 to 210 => 1.9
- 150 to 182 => 1.6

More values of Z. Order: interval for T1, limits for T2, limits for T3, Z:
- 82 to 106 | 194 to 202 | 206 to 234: 3.5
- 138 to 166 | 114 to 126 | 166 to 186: 3.3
